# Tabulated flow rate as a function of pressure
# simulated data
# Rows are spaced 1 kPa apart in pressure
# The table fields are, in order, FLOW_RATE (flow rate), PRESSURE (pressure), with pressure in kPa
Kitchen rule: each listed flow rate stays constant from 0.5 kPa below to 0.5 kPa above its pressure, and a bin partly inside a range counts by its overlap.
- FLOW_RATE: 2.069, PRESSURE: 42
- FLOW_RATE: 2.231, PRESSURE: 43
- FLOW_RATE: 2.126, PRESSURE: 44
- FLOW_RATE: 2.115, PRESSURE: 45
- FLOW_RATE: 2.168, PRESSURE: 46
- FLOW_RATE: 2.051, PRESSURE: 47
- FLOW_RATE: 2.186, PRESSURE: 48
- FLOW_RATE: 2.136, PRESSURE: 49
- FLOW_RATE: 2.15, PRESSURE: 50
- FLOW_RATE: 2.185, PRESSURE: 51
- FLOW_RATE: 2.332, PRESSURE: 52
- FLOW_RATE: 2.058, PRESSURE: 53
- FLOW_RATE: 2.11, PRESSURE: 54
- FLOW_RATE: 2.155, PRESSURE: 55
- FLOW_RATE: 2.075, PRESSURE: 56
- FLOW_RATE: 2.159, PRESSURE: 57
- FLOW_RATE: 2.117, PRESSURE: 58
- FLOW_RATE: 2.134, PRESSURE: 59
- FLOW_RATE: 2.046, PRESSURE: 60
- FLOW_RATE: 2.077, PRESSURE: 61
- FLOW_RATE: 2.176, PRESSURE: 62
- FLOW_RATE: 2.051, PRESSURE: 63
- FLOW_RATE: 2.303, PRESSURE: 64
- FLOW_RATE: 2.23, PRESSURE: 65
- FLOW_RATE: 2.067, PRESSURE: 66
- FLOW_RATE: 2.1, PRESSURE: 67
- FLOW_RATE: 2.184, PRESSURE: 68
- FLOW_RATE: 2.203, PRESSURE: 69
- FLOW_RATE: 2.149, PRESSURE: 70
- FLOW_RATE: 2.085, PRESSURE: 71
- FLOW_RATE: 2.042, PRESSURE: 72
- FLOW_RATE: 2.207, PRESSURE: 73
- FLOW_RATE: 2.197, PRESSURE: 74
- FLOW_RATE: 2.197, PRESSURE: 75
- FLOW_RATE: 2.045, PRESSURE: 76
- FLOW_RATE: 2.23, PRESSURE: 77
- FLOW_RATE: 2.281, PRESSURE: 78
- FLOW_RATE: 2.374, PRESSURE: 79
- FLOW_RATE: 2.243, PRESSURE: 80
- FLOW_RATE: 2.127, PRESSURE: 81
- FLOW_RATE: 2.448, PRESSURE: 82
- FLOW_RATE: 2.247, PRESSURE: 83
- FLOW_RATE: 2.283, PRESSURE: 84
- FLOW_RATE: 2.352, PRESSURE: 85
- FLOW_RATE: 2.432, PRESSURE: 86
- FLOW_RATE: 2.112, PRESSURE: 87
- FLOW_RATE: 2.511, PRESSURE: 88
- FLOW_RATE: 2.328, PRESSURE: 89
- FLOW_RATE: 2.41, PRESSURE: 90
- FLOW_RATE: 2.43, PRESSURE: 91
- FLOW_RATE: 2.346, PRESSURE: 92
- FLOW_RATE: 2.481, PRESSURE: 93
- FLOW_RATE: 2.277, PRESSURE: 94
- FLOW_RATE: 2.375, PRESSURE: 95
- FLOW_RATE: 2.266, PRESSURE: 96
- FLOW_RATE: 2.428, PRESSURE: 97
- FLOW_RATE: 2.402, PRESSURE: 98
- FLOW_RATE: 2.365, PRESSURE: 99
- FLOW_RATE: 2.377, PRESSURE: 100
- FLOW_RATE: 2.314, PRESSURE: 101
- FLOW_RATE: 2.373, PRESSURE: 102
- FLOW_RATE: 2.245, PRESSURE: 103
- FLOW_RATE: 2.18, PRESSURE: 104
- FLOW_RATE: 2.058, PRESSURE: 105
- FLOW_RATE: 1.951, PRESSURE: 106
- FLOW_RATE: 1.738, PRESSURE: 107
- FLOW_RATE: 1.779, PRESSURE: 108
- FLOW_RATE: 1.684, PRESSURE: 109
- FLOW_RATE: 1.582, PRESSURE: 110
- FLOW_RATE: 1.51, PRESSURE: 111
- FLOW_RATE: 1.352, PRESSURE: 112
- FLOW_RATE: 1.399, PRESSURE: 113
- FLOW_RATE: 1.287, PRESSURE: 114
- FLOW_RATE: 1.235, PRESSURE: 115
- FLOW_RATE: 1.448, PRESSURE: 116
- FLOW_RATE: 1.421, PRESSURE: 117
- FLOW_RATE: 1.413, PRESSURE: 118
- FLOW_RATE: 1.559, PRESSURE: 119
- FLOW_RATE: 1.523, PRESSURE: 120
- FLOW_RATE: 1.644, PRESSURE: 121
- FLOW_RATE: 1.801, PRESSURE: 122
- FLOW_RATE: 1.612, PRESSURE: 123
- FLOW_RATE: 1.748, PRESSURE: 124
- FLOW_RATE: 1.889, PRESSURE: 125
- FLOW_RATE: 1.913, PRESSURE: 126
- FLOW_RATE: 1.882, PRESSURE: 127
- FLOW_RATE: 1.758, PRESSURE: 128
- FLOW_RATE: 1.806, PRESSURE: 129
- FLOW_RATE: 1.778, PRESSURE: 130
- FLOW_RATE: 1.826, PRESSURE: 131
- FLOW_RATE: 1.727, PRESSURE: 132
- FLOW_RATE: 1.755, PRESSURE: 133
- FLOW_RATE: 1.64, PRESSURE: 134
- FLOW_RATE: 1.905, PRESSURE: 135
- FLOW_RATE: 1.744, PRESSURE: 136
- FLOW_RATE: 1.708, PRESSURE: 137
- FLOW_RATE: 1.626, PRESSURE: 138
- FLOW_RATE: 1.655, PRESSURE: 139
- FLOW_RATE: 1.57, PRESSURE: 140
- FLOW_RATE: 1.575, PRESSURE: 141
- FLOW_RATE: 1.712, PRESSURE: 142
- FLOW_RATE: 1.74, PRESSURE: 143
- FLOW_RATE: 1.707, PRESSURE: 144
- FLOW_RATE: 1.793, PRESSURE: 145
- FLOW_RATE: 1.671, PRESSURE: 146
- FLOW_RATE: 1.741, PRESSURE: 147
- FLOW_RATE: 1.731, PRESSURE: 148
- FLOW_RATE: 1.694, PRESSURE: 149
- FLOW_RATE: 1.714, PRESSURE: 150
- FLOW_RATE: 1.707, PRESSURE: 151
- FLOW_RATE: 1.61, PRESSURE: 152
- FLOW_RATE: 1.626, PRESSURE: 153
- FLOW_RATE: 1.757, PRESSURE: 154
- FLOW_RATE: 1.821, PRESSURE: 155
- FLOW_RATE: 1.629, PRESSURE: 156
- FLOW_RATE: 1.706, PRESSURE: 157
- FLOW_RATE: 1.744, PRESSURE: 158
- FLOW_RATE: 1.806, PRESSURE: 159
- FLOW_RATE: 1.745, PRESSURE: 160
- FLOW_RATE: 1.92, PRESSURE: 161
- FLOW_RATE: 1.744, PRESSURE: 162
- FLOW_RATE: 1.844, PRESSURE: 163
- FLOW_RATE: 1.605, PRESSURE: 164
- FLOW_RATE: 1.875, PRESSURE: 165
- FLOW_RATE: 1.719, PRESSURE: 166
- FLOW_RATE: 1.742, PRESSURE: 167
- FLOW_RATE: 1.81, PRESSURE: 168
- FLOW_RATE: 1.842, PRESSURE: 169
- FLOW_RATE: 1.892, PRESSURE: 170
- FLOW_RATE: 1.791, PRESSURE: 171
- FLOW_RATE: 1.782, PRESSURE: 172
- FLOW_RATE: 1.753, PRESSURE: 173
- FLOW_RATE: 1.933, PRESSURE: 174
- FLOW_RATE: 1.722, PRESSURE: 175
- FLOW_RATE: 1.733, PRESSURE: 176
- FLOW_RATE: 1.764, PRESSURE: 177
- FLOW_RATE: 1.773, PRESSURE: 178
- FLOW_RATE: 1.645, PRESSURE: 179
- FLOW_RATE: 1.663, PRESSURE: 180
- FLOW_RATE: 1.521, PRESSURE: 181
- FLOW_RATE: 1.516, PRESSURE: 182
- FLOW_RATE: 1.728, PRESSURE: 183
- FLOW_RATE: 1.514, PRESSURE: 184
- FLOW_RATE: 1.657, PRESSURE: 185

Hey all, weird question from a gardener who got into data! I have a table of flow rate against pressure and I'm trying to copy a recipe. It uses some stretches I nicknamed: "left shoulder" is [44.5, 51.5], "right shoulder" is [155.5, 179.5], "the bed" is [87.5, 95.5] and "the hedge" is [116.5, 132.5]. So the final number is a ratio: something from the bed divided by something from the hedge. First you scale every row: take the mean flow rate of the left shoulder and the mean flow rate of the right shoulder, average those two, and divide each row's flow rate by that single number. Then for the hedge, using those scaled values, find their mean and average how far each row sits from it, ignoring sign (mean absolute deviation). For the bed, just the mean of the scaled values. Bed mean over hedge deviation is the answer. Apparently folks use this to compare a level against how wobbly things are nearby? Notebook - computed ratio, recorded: 18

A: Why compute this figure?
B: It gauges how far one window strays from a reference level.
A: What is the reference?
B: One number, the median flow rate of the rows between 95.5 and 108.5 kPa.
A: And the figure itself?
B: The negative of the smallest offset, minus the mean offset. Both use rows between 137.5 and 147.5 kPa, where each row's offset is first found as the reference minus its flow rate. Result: -1.1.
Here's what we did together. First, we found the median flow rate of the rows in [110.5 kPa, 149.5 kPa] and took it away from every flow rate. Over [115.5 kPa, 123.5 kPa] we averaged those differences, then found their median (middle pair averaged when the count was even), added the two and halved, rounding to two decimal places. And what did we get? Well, -0.16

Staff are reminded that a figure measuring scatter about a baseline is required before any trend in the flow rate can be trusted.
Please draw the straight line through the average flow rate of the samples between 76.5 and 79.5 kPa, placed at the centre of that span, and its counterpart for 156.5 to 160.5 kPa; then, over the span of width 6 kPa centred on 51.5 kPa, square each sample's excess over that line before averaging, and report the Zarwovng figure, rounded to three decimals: 0.105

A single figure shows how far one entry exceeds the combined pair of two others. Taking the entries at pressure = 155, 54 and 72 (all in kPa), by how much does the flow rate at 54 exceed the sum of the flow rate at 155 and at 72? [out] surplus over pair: -1.8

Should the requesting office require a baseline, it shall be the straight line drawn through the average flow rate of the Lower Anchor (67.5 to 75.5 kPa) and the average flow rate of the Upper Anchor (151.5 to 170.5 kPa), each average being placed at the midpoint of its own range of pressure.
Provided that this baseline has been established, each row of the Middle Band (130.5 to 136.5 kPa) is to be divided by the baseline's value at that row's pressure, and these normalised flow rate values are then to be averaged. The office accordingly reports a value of 0.94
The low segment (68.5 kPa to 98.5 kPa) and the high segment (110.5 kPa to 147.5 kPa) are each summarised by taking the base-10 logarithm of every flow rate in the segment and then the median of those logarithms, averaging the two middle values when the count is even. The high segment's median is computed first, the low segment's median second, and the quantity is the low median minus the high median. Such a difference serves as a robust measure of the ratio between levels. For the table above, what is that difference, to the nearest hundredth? 0.13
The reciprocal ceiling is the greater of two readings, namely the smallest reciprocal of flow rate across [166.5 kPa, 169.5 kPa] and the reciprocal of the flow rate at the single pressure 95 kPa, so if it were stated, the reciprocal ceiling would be 0.54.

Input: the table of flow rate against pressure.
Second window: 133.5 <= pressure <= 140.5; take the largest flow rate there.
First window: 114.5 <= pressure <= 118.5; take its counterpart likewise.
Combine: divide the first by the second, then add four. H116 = 4.76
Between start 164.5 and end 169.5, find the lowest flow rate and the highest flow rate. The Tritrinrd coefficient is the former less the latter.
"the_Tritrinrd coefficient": -0.156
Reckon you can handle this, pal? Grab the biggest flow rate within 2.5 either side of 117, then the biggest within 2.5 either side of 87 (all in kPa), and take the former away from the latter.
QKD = 1.0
